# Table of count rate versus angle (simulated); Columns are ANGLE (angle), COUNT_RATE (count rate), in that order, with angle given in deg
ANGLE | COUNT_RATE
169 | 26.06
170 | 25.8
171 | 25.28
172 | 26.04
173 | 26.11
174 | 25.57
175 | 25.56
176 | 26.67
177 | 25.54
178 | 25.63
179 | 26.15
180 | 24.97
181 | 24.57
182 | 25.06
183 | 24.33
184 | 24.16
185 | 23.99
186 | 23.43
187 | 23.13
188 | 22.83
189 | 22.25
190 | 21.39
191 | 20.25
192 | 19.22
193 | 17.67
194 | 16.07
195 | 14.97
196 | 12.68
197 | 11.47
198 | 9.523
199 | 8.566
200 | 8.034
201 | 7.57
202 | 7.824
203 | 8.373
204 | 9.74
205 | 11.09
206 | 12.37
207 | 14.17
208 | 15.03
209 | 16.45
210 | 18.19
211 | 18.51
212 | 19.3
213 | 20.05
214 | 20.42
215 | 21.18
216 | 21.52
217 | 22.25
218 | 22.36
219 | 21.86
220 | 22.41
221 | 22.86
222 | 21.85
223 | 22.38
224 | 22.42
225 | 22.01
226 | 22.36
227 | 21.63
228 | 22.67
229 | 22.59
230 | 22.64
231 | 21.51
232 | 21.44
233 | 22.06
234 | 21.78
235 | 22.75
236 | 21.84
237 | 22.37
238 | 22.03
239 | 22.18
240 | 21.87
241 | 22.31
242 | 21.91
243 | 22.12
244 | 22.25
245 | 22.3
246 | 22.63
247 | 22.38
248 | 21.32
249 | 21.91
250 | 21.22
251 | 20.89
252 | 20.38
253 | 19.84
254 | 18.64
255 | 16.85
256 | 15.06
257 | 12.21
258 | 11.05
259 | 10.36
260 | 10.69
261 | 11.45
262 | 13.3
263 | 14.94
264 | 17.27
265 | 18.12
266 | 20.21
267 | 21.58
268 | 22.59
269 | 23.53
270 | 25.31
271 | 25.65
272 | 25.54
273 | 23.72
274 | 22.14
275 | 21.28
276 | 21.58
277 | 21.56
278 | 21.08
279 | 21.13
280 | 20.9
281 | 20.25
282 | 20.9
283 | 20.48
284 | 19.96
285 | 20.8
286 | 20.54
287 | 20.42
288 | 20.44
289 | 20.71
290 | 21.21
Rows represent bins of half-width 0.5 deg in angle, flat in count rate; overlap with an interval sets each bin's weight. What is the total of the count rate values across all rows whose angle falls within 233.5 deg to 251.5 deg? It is 396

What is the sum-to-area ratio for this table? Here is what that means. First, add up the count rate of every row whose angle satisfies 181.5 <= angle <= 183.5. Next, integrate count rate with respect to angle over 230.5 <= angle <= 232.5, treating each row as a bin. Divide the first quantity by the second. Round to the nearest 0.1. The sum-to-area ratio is 1.1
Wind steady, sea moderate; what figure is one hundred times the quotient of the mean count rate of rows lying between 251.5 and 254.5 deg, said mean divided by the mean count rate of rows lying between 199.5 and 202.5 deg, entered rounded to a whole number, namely 251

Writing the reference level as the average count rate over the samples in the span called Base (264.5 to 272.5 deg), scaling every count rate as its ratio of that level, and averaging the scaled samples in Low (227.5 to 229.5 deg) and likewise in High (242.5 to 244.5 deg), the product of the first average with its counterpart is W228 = 0.96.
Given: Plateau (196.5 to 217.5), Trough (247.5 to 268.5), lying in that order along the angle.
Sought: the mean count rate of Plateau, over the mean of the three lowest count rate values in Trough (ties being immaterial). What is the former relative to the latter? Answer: 1.3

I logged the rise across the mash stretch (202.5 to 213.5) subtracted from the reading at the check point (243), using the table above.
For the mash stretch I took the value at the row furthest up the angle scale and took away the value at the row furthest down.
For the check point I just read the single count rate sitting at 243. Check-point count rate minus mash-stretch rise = 10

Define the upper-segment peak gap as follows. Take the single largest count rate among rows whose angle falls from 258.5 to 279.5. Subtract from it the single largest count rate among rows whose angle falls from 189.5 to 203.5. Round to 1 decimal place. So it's 4.3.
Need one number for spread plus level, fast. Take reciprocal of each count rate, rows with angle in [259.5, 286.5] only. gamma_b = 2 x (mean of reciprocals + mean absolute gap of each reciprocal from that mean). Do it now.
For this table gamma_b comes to 0.12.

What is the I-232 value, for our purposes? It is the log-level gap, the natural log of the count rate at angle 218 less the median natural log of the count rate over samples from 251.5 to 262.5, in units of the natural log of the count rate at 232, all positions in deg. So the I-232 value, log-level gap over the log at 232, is 0.17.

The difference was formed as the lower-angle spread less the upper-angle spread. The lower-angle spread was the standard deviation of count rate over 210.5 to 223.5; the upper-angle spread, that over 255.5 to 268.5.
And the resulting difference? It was -3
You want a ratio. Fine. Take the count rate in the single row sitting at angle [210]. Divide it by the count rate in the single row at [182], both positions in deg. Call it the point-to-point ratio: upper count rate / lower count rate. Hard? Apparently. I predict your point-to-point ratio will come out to 0.73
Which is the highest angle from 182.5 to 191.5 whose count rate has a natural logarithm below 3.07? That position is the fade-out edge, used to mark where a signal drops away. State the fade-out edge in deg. 191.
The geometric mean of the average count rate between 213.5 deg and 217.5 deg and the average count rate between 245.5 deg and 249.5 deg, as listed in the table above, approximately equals 21.7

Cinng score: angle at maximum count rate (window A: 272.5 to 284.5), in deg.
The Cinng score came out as 273 deg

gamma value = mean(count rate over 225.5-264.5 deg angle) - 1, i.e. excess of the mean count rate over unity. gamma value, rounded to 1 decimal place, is 18.6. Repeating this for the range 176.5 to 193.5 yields 22.2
